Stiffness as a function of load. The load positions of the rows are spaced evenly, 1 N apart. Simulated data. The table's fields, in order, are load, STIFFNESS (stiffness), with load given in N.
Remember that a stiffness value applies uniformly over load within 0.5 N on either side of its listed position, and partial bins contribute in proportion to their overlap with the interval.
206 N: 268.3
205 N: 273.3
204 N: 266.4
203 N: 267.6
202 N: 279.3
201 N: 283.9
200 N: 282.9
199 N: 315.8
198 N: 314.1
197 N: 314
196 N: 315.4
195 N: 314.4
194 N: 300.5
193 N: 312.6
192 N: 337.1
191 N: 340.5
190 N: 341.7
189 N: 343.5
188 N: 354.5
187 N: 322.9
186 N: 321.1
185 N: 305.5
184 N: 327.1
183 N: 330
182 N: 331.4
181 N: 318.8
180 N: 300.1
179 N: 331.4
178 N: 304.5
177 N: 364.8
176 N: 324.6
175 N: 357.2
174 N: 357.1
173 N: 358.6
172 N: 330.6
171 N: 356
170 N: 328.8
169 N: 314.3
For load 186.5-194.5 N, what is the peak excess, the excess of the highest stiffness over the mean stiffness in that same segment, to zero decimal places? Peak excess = 23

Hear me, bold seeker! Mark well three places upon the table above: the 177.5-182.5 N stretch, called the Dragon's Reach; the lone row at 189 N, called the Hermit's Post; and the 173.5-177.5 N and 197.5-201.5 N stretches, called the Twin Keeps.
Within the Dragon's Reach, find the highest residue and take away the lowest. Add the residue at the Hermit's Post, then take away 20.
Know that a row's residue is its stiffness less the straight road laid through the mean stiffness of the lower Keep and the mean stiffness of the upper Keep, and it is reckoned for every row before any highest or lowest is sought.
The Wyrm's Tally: 37.3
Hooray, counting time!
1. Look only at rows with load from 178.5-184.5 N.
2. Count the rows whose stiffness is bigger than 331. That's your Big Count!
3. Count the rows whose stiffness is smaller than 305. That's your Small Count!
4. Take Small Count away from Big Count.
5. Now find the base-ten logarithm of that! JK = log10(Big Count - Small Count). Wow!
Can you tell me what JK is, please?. 0.0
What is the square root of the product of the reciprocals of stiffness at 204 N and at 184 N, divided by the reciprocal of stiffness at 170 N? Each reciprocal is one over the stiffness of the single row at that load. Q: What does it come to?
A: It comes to 1.11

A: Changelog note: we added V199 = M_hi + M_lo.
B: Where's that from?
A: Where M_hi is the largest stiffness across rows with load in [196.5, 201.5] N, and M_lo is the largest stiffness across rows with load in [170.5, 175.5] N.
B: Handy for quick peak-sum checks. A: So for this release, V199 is 674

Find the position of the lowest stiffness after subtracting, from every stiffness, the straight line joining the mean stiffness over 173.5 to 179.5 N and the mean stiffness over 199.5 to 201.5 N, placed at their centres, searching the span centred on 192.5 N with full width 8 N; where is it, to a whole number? 194 N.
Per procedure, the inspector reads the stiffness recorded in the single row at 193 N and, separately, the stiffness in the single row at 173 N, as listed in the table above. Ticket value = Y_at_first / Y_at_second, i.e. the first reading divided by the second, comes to 0.87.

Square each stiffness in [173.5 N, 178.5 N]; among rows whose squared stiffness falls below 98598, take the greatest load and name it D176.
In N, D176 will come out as 178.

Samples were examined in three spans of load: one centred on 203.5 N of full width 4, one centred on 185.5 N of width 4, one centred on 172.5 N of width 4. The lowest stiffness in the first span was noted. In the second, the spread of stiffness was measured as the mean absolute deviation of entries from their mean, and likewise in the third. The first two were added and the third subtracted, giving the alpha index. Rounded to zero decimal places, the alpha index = 263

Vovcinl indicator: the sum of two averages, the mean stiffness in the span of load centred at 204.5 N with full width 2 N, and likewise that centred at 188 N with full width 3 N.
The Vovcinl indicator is 610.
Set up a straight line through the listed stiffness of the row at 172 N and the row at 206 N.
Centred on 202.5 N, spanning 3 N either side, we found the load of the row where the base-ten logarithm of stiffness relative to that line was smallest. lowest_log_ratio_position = 203 N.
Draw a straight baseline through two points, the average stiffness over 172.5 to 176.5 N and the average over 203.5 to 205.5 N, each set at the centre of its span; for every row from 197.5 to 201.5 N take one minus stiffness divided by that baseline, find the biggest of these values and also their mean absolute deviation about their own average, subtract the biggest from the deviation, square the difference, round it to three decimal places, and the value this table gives 0.002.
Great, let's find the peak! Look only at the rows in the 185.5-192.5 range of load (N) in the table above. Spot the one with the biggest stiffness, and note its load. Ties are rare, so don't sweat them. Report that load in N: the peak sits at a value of 188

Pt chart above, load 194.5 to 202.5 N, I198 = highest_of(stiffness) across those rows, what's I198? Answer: 315.8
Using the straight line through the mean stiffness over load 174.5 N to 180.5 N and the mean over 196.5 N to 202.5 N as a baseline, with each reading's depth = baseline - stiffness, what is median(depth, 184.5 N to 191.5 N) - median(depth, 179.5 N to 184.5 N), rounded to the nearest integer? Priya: -23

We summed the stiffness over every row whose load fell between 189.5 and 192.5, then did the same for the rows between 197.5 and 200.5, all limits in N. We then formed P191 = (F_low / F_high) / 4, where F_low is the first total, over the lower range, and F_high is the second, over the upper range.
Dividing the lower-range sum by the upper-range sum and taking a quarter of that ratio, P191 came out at 0.279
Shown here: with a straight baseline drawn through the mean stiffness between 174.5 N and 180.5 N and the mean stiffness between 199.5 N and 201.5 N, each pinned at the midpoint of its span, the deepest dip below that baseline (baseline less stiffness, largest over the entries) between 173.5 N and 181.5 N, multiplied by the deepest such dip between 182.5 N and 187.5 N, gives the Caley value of 242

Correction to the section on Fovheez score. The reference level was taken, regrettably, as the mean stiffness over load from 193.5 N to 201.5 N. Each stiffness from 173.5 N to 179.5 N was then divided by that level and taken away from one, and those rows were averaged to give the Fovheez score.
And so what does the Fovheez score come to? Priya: -0.11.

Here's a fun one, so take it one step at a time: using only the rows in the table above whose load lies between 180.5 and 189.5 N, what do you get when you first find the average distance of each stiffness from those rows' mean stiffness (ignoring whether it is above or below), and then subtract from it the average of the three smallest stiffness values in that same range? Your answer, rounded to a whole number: -305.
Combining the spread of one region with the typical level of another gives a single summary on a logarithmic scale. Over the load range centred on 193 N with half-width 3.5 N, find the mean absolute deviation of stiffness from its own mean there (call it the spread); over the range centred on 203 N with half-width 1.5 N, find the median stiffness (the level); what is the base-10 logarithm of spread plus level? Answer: 2.45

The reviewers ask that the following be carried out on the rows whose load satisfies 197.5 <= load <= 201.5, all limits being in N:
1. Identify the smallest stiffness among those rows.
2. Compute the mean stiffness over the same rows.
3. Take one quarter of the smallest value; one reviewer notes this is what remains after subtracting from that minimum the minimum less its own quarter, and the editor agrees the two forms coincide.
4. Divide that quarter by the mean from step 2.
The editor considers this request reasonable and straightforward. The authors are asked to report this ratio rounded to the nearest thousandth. 0.236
